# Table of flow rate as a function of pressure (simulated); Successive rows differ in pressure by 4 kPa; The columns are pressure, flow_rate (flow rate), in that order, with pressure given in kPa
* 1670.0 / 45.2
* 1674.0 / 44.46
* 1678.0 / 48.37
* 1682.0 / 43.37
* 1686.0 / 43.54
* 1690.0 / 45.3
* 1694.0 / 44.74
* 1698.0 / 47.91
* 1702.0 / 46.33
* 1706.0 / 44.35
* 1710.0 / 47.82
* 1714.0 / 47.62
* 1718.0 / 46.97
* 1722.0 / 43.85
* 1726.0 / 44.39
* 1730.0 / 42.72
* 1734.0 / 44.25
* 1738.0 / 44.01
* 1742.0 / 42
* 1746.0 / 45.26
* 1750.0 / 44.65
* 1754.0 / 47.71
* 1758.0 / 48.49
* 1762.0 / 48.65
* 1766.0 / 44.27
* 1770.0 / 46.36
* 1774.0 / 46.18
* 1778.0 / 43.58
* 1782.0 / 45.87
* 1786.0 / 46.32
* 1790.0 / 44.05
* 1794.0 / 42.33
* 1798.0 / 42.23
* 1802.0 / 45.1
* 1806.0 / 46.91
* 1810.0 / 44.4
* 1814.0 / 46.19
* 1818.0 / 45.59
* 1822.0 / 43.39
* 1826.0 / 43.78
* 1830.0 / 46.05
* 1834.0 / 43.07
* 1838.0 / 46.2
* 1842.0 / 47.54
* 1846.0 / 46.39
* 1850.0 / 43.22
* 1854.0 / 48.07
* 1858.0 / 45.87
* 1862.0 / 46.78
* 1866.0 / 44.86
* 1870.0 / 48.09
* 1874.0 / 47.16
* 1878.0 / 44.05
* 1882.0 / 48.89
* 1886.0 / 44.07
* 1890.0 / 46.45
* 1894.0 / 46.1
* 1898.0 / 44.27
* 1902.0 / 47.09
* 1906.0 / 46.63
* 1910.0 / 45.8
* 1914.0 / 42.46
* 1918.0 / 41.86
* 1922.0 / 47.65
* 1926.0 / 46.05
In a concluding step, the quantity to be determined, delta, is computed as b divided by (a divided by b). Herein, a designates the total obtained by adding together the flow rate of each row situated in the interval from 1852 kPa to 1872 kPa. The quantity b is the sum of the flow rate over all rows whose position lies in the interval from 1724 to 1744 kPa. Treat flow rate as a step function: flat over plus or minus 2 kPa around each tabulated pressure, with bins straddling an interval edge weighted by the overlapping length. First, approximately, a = 234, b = 217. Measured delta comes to 202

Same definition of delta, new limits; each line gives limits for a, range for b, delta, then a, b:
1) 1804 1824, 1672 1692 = 224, 226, 225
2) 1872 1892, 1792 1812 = 212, 231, 221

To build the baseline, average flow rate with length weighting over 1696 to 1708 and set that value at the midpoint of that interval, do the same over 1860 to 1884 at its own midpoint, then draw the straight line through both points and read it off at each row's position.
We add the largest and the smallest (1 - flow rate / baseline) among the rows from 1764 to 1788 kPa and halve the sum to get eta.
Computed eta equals 0.03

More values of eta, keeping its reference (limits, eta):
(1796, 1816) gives 0.04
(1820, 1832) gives 0.04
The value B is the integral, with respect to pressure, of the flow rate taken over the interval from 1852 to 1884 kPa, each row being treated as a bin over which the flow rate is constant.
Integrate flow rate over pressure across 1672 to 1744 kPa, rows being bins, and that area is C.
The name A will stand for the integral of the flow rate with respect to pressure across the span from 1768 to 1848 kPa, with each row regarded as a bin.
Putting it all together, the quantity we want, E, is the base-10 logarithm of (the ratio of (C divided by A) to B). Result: -3.22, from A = 3606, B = 1495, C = 3248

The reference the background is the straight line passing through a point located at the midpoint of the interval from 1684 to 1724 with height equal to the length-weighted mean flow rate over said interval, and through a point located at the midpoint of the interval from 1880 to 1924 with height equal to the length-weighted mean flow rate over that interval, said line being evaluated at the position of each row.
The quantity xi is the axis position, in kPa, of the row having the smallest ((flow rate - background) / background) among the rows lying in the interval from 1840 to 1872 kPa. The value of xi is 1850.0 kPa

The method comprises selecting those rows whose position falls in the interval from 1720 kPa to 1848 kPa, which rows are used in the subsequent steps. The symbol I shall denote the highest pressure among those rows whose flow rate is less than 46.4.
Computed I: 1846.0 kPa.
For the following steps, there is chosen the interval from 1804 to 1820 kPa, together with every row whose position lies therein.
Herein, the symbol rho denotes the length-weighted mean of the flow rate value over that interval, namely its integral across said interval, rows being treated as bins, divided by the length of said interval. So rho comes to 45.8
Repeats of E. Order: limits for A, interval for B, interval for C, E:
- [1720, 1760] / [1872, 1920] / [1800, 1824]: -3.56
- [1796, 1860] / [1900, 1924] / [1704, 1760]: -3.09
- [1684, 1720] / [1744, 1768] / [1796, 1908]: -2.56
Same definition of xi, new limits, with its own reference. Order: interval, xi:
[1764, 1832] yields 1798.0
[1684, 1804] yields 1742.0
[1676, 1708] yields 1682.0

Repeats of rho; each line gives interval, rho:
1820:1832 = 44.4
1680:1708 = 45.1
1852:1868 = 46.4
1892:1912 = 46.0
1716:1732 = 44.5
